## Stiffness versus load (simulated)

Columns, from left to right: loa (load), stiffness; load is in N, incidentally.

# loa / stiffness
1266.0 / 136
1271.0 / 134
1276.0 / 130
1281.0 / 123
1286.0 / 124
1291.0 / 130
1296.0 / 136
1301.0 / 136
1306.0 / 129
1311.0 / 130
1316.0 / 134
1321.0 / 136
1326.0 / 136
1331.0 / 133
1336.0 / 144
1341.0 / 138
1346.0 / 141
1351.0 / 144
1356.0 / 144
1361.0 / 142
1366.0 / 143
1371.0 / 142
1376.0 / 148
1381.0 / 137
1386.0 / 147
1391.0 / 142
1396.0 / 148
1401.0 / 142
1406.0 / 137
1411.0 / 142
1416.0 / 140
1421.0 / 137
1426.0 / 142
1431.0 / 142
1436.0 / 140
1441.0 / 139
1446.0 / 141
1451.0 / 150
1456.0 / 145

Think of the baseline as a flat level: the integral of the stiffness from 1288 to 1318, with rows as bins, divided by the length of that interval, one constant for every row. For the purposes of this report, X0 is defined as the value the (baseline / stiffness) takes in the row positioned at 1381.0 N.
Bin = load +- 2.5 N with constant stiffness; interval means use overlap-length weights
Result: 0.97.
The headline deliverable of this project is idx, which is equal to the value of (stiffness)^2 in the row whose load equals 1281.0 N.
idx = 15129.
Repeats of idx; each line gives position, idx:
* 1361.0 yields 20164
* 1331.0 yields 17689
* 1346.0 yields 19881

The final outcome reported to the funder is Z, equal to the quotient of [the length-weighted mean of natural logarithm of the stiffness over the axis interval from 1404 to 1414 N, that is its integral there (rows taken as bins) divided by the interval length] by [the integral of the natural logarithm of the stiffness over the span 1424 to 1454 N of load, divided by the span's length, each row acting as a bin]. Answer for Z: 1.00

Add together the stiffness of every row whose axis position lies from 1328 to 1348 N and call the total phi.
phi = 556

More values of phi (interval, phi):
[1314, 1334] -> 539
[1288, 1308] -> 531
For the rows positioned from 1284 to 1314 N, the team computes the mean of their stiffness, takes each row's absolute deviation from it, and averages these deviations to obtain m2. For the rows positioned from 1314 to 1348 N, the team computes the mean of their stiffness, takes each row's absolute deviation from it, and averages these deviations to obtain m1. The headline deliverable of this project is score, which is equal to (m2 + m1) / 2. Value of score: 3.3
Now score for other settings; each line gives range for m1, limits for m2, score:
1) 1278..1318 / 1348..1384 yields 3.0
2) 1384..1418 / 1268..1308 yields 3.3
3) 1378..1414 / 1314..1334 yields 2.2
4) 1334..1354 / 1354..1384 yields 2.3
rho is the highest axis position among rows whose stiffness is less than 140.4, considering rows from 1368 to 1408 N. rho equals 1406.0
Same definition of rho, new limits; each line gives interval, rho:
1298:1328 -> 1326.0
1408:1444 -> 1441.0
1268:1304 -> 1301.0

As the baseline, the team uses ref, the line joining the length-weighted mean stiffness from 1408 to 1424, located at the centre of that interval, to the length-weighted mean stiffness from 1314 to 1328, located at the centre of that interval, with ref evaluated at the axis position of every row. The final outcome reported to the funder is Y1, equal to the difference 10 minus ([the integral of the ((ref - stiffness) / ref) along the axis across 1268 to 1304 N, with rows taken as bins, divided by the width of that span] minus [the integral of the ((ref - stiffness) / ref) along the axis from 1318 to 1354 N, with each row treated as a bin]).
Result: 9.2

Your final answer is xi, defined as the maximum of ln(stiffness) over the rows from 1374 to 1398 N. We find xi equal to 5.00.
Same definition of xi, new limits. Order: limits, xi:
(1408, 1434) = 4.96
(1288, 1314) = 4.91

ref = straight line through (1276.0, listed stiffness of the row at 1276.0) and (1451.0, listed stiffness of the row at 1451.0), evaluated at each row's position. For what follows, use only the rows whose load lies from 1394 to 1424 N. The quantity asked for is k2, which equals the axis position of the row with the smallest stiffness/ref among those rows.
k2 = 1421.0 N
